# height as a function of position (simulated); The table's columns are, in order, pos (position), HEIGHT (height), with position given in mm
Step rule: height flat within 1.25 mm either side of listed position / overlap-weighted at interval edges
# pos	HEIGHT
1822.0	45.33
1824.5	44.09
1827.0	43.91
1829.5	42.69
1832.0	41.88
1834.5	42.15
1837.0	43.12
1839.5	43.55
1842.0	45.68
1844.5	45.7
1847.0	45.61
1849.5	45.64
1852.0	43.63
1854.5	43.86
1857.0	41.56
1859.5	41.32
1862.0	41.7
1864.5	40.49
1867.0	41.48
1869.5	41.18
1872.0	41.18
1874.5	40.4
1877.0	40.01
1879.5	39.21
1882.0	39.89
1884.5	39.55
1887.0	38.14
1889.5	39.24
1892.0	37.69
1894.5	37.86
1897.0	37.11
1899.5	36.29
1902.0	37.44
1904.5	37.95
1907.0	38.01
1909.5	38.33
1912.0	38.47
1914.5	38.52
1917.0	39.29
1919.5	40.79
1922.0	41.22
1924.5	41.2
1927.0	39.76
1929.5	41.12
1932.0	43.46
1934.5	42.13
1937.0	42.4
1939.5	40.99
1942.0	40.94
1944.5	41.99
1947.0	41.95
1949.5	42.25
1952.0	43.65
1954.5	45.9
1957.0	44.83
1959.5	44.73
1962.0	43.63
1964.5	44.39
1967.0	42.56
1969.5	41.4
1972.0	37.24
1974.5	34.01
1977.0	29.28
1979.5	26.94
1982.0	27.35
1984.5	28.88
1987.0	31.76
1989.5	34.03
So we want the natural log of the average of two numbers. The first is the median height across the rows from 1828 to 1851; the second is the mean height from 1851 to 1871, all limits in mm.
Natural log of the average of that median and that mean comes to 3.75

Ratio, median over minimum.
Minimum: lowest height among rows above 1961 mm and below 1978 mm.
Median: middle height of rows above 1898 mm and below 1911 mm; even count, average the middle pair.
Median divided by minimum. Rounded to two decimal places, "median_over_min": 1.30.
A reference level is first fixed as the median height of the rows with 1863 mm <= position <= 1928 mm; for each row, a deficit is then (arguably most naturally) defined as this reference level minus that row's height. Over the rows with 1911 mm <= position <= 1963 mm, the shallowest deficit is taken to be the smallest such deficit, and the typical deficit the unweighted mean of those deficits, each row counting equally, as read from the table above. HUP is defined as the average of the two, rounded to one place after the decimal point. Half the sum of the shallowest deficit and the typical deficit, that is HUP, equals -4.6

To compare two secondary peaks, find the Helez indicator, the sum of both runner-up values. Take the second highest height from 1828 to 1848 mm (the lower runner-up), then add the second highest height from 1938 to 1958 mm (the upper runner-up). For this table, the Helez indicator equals 91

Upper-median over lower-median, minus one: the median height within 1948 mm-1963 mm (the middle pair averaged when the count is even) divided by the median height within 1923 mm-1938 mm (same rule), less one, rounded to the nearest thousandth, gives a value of 0.061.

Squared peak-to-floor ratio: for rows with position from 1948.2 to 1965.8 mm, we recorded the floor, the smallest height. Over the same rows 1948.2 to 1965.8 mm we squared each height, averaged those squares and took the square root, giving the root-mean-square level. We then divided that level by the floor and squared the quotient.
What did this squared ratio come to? 1.09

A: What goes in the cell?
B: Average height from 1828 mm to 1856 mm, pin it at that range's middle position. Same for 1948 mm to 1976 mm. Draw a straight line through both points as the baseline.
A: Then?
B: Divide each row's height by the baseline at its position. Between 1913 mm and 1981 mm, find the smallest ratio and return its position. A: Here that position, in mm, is 1979.5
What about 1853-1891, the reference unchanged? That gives 1887.0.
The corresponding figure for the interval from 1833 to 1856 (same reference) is 1834.5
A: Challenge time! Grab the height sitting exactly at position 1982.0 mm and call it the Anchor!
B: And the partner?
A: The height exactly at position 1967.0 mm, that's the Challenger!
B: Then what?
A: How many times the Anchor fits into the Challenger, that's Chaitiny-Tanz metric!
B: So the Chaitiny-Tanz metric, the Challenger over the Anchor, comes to 1.56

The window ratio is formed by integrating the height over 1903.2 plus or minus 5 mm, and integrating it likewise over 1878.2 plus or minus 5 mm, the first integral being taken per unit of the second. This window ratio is 0.94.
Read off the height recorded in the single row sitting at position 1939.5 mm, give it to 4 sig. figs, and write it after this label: 40.99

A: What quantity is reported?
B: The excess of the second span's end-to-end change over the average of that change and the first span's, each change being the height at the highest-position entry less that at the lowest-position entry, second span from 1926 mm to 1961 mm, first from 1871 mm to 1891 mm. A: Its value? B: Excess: 3.5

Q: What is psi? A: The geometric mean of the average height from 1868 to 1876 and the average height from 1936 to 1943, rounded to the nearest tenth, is 41.2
